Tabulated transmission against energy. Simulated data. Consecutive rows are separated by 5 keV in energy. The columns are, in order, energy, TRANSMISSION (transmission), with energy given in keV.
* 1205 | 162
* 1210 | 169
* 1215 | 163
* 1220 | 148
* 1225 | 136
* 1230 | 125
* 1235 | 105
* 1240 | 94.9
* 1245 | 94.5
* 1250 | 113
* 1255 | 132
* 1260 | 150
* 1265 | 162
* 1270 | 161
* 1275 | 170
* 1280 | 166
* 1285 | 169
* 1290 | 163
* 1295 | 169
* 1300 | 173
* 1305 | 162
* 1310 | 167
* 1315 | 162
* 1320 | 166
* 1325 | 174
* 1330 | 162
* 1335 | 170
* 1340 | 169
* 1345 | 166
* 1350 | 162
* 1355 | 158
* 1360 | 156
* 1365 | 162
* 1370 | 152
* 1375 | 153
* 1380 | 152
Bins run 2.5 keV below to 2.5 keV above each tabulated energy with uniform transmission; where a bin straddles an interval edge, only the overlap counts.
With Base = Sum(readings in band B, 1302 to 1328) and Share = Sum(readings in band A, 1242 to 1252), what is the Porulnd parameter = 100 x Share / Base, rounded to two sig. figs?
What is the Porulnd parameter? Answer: 25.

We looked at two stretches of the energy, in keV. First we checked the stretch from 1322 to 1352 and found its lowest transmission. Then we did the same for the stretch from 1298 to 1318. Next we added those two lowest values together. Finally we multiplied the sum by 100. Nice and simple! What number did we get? 32400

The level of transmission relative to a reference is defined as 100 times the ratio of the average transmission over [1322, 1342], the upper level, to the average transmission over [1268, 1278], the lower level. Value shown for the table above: 102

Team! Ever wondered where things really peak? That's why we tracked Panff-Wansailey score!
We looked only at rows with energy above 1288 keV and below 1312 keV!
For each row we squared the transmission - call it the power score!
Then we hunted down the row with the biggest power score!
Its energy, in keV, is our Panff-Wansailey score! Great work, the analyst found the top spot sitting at 1300 keV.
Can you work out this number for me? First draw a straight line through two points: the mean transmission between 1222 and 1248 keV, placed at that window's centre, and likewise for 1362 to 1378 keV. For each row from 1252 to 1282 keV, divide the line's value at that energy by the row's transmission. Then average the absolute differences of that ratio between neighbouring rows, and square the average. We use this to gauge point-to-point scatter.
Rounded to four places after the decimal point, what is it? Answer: 0.0019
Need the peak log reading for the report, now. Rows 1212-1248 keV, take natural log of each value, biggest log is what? 5.09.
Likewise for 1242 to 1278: 5.14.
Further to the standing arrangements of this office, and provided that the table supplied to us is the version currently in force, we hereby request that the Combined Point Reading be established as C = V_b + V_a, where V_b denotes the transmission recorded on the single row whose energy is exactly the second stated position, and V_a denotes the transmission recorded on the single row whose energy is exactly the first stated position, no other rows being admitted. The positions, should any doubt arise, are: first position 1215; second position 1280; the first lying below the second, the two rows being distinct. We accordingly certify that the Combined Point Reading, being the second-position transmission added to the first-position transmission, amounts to 329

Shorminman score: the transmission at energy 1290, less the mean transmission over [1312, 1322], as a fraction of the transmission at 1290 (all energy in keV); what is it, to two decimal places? -0.01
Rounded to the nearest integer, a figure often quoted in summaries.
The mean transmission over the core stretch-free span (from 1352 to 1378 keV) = 156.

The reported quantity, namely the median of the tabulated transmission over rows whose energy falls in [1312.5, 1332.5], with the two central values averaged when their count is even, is 164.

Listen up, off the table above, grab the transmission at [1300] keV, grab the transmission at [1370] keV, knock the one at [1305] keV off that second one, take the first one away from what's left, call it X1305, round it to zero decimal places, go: -183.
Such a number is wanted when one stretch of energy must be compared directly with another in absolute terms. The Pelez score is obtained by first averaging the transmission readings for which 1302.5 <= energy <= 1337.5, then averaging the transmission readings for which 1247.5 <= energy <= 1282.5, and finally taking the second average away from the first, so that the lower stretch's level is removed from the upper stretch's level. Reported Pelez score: 16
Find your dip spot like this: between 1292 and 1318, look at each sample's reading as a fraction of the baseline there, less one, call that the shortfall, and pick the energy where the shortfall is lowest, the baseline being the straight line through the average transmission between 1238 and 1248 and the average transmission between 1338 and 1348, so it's 1315 keV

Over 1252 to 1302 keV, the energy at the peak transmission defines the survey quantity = 1300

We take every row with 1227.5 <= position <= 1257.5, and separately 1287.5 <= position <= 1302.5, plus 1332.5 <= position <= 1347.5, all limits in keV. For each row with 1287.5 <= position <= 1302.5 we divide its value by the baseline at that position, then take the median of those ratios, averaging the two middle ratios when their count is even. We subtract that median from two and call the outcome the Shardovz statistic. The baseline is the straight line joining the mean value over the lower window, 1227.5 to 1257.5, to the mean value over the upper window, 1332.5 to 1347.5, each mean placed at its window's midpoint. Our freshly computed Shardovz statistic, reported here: 0.81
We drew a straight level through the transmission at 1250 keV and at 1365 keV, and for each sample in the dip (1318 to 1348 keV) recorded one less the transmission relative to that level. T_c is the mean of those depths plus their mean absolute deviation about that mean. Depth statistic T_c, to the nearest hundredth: -0.10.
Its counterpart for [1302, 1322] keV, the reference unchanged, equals -0.16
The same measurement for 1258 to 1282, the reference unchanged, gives -0.30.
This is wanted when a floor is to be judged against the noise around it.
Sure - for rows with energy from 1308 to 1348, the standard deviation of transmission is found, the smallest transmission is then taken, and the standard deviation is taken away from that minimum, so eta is 158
